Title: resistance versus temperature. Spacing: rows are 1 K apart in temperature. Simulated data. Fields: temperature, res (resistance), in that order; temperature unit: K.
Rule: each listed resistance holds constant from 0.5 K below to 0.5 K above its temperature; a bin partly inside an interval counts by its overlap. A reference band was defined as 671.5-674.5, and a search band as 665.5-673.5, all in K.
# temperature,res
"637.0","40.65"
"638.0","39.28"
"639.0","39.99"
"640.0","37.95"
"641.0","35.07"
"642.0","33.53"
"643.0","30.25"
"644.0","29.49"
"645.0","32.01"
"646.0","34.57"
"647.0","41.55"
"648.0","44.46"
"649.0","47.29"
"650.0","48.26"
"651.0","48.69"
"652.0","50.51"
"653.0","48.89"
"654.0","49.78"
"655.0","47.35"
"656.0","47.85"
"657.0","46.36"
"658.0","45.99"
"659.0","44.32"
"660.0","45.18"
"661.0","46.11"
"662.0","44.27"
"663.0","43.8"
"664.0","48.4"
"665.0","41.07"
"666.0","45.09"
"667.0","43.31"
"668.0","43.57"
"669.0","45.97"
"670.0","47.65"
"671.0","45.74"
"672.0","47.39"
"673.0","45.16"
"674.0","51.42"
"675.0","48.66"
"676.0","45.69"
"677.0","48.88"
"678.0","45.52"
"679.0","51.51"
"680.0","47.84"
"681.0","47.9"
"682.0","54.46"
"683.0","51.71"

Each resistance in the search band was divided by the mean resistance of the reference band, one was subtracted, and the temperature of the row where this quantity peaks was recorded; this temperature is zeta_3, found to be 670.0 K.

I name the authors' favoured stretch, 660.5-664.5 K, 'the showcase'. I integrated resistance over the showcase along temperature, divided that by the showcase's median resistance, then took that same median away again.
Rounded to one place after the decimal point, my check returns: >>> -41.1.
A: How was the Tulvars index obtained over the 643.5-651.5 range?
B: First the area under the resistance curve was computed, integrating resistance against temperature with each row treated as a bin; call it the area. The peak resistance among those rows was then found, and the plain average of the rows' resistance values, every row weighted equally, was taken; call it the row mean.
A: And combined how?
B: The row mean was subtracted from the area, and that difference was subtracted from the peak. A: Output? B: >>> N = -237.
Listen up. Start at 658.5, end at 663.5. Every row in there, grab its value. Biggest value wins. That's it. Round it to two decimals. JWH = 46.11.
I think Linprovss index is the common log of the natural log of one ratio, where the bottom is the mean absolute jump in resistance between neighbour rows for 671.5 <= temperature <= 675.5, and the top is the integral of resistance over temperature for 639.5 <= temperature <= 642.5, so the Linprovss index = 0.52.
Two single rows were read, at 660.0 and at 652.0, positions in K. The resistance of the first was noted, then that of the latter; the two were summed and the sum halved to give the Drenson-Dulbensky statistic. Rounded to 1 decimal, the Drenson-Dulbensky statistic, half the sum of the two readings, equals 47.8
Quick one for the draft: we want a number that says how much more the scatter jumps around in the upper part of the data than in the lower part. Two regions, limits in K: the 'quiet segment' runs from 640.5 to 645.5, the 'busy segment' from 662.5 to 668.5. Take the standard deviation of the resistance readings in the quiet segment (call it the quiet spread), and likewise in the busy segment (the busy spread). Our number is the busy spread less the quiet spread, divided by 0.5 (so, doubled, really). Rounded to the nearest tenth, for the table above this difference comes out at 0.3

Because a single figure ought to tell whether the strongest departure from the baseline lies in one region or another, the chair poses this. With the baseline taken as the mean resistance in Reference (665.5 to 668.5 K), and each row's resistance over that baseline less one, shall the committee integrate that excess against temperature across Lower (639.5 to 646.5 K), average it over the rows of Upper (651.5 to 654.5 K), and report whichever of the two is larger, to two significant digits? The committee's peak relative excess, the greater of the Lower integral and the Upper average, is 0.13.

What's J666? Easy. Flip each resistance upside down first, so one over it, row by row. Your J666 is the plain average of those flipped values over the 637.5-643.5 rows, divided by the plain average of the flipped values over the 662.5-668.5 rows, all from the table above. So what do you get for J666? 1.24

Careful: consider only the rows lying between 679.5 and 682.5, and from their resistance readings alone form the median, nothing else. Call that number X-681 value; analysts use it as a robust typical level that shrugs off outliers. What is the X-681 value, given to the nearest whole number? 48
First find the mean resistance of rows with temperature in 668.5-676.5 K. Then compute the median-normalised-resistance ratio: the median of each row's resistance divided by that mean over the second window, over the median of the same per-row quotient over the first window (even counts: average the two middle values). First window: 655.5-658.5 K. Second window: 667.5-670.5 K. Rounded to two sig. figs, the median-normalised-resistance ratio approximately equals 0.99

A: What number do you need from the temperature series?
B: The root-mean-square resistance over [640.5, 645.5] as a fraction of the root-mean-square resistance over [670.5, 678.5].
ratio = 0.679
